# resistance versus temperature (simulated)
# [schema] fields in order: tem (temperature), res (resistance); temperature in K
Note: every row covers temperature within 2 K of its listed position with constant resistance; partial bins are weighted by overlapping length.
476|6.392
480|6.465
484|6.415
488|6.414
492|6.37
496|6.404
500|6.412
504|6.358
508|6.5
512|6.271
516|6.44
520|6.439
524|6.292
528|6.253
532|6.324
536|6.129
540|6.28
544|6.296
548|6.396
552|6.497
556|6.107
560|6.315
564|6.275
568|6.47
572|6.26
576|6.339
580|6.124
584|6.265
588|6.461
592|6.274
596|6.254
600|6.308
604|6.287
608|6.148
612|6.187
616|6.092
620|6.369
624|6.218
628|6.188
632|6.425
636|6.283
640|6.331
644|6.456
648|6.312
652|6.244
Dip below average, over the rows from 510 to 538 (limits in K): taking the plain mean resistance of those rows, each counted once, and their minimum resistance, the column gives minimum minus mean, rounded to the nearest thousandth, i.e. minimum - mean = -0.178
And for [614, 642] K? -0.180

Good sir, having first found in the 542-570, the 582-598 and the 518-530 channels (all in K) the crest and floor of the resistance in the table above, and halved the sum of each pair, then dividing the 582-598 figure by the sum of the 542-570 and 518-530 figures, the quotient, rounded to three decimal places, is 0.503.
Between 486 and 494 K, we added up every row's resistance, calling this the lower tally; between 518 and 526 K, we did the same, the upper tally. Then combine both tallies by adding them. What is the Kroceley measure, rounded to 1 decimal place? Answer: 25.5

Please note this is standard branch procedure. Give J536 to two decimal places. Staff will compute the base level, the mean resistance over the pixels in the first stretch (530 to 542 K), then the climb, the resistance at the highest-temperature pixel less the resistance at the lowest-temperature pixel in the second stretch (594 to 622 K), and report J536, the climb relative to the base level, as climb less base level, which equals -6.13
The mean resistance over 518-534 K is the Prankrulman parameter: 6.33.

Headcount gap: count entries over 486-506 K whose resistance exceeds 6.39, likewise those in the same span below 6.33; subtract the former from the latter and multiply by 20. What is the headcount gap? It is -60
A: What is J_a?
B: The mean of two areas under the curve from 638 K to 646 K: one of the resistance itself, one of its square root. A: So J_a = 35.7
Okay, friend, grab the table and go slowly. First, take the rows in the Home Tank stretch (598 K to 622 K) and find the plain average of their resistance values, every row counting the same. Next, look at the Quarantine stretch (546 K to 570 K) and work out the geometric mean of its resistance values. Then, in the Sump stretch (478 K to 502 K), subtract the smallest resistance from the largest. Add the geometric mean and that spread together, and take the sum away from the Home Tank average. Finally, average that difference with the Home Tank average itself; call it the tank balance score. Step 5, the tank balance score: 3.01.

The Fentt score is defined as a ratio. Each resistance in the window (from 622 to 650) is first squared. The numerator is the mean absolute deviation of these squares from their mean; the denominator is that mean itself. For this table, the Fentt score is 0.024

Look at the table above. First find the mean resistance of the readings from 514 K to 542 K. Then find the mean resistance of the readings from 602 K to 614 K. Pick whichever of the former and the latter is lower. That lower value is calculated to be 6.21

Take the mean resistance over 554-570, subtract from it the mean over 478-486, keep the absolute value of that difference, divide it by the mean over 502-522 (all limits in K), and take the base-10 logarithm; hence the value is -1.6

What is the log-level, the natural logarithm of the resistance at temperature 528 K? 1.83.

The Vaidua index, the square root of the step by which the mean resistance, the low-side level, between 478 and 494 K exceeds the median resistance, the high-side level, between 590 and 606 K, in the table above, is 0.37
